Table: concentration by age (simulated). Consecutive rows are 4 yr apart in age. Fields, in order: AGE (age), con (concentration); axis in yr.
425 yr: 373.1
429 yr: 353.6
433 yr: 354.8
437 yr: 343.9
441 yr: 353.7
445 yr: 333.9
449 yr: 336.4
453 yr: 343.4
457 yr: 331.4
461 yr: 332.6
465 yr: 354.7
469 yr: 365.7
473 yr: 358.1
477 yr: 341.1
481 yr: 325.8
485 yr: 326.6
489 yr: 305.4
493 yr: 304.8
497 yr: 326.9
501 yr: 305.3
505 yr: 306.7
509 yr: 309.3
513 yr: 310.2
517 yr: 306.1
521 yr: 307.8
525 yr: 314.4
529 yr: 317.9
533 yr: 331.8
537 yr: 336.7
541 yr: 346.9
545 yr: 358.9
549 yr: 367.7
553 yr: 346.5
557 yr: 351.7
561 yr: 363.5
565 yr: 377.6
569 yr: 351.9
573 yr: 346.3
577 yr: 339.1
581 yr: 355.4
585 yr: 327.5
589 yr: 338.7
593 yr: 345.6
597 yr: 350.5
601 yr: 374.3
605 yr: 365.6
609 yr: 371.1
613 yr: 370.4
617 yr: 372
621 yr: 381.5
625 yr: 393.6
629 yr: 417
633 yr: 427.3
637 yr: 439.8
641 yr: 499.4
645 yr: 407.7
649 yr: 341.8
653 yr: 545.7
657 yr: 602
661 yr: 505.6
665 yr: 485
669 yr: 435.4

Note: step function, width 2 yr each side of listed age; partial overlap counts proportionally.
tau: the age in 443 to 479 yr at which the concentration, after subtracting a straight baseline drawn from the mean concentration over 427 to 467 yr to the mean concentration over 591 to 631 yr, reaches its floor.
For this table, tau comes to 457 yr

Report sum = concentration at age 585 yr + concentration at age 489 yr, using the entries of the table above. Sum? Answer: 633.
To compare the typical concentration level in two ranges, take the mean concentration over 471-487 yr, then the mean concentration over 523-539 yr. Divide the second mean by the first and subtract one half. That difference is 0.46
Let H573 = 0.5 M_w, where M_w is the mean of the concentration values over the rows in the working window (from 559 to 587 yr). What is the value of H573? 176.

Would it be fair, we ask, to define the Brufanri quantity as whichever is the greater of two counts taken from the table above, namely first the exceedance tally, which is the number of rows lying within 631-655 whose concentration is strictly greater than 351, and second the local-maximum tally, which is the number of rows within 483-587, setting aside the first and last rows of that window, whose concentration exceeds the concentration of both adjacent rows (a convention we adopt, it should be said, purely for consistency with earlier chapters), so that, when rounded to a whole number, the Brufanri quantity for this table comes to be 5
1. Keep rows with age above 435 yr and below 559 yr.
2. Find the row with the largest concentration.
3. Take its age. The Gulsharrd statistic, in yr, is 549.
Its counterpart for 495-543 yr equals 541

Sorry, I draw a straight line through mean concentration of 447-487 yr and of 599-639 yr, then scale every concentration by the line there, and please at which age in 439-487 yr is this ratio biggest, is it 469 yr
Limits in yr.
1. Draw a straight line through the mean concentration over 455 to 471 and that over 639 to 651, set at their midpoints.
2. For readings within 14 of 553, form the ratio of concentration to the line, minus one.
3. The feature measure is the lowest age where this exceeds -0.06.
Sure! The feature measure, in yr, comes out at 545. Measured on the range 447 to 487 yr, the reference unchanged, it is 449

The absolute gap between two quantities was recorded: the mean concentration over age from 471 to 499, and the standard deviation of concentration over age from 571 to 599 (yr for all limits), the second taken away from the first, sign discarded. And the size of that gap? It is 318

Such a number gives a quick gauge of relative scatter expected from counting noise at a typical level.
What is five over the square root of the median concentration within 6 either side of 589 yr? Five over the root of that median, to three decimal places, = 0.272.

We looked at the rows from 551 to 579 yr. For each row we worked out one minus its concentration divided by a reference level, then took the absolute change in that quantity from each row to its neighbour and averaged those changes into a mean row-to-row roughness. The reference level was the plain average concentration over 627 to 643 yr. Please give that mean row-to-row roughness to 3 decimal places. 0.026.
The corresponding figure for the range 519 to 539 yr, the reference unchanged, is 0.016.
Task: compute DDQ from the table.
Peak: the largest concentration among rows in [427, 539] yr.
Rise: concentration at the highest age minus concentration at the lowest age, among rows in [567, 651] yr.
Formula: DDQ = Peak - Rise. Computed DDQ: 376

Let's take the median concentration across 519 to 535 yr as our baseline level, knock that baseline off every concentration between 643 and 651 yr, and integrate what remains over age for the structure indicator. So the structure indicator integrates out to 469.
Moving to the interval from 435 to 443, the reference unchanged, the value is 261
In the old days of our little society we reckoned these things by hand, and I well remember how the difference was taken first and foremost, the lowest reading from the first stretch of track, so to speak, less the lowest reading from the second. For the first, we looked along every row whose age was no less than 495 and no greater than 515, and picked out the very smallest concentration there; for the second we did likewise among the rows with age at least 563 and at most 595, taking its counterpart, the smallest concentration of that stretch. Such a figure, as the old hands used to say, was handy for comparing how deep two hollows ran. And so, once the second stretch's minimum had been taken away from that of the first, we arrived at -22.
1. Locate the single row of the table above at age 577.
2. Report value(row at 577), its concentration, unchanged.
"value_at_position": 339.1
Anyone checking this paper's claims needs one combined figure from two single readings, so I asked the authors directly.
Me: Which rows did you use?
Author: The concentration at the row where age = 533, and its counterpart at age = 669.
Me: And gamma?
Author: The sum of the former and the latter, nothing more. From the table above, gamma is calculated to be 767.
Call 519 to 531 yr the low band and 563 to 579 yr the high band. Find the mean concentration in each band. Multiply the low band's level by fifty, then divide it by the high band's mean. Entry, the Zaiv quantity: 44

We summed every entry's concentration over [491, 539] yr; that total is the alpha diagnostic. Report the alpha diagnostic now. 3778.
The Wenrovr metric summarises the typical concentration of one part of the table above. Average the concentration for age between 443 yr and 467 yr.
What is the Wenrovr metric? 339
